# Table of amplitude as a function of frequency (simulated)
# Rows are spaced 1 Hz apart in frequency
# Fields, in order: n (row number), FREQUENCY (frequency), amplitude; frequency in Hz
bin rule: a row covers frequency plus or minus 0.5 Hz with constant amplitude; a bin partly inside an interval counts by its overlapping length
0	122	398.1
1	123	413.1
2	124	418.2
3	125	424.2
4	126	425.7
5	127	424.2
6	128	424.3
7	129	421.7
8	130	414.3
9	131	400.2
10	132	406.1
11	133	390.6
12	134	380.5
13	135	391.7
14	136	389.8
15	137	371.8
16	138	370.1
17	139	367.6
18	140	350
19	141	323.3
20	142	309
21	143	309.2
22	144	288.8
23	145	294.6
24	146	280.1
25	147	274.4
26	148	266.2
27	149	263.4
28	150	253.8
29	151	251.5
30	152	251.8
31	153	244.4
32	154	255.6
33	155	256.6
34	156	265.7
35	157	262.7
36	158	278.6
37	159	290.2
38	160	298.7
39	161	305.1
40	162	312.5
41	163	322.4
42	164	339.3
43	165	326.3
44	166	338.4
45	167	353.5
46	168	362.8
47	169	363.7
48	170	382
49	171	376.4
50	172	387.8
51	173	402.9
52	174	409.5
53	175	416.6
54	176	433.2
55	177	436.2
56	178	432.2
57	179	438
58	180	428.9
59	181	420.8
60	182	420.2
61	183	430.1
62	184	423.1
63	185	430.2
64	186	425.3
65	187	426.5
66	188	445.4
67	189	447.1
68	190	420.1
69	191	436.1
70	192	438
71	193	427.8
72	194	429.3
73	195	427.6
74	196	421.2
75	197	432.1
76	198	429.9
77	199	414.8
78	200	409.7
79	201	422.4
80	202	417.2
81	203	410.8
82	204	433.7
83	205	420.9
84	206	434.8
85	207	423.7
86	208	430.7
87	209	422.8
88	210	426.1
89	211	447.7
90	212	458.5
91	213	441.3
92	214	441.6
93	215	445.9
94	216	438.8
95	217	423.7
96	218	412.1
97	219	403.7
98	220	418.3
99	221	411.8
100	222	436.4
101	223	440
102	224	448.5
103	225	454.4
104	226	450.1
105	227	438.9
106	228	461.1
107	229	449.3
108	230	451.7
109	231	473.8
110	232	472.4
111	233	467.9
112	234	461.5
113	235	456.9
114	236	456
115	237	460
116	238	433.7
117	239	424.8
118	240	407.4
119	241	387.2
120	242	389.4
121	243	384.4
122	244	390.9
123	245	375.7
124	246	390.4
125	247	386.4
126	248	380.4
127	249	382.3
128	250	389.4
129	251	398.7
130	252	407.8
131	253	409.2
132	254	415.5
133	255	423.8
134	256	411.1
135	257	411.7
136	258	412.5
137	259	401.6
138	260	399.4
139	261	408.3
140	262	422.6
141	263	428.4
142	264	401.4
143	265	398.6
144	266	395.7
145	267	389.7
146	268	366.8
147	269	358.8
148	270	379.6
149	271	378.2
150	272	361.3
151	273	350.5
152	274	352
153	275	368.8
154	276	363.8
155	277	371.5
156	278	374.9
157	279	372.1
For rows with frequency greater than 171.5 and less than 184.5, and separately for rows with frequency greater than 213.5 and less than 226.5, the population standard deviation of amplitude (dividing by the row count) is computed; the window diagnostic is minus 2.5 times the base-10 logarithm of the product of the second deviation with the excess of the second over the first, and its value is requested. -3.86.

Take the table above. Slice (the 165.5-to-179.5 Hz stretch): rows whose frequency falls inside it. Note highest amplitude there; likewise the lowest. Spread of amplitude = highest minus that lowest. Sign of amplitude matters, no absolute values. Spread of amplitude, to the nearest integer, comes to 100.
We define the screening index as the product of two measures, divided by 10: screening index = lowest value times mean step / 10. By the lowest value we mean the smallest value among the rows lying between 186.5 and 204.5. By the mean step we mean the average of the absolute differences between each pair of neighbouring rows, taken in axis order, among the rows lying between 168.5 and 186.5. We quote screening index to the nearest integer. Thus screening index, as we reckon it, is 338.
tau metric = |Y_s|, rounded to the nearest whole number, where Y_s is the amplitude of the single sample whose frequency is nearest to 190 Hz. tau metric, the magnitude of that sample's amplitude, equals 420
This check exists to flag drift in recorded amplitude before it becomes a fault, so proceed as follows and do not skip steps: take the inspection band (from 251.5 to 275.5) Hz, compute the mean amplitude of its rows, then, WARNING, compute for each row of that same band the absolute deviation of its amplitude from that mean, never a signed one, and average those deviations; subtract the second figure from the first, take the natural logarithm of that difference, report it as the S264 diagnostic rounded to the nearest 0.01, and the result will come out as 5.92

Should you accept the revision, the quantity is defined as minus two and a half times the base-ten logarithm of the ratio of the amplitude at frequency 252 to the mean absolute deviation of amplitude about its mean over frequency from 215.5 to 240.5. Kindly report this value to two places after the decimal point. -3.43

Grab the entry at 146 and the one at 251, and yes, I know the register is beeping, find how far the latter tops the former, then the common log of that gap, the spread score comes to 2.1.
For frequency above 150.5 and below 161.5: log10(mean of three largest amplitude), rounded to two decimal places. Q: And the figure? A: 2.47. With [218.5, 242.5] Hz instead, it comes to 2.67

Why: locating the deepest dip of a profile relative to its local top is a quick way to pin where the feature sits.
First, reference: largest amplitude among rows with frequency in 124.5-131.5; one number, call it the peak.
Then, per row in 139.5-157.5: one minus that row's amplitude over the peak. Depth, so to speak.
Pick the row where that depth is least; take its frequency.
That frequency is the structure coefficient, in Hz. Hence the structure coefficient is 140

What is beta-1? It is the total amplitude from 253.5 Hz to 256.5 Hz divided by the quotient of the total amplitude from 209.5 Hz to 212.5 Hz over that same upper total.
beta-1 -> 1174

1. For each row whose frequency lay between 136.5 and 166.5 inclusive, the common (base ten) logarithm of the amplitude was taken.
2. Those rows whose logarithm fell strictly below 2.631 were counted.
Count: 30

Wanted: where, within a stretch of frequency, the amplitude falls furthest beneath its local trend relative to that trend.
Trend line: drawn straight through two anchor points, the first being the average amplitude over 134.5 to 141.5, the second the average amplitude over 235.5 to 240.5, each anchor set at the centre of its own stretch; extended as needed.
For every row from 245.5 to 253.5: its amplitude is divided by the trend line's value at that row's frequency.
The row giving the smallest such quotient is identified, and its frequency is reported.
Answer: 248 Hz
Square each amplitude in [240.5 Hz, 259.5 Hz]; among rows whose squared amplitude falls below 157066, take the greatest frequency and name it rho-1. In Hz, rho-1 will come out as 250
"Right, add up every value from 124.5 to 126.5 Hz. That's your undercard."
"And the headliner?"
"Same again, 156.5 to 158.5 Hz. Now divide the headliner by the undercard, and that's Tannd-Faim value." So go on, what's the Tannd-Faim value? 0.6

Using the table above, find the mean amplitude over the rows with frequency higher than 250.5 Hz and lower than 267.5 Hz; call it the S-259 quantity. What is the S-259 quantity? 408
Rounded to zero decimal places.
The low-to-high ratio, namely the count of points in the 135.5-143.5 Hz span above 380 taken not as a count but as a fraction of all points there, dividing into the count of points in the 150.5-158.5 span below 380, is 64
